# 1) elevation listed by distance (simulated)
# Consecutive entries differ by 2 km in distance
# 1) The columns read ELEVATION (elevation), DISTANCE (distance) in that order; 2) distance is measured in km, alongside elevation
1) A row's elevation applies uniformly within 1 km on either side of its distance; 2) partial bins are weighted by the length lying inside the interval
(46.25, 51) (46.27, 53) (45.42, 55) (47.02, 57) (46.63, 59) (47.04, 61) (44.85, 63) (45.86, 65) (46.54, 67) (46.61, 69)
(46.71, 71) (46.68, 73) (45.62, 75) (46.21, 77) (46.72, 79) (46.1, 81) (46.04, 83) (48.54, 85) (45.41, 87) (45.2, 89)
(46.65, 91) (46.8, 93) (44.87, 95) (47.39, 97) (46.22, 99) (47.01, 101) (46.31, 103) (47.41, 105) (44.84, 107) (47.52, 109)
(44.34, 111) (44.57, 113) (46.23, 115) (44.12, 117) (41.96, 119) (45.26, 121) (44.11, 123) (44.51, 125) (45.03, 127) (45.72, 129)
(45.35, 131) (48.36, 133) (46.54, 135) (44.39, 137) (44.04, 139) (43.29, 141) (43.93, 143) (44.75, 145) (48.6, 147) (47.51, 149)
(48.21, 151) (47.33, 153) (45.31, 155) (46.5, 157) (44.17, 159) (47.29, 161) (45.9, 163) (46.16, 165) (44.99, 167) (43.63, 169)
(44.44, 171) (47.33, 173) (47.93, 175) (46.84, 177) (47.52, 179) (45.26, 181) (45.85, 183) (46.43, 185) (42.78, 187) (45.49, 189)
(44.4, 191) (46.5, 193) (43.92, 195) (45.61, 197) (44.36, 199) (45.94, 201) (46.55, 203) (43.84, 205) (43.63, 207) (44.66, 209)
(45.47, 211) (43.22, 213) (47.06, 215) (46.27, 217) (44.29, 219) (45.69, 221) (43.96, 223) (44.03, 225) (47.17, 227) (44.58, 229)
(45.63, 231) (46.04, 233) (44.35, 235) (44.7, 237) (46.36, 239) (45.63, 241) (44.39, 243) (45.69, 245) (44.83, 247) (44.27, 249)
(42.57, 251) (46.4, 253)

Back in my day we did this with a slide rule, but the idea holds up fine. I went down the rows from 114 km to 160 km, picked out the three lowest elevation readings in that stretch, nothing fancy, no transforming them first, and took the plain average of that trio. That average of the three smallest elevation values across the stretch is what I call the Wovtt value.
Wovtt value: 43.1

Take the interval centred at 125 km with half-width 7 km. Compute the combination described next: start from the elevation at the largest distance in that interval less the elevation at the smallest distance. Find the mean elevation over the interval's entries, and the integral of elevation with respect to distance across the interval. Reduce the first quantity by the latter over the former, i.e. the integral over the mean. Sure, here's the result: -11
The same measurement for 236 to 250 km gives -14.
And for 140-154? -10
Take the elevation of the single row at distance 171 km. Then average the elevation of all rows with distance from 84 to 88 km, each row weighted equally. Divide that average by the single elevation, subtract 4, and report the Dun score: -2.94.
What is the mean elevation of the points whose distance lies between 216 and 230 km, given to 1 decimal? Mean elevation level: 45.1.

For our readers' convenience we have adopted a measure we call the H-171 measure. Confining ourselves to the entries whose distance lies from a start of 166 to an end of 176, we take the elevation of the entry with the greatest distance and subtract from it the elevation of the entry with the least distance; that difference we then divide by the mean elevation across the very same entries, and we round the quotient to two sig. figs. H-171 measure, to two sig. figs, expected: 0.064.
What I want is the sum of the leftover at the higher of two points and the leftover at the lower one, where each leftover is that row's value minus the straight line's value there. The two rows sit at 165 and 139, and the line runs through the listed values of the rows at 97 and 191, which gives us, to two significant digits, -1.1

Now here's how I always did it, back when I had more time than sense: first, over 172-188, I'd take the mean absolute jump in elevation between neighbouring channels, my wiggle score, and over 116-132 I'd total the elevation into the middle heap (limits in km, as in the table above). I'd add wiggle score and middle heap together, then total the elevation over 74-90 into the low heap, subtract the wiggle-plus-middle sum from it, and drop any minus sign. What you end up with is 12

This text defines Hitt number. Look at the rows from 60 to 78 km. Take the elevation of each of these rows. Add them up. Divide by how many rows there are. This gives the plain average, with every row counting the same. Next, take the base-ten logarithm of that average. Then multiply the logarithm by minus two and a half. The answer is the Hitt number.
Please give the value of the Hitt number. -4.16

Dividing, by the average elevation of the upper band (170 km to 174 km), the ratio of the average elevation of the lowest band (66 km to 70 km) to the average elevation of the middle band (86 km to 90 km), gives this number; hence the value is 0.0224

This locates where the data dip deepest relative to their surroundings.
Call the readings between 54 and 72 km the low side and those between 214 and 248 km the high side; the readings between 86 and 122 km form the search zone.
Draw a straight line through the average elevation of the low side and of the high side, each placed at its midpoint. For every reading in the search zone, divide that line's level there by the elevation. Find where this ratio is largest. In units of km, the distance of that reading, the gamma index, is 119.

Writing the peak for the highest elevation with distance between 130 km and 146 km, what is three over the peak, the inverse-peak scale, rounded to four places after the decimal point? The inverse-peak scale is 0.0620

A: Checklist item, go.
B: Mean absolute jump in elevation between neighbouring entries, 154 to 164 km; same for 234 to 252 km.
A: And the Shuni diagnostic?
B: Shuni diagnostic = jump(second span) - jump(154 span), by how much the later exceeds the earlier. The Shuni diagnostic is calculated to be -1.0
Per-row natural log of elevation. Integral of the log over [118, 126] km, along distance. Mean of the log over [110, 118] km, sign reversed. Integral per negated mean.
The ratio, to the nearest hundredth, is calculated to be -7.96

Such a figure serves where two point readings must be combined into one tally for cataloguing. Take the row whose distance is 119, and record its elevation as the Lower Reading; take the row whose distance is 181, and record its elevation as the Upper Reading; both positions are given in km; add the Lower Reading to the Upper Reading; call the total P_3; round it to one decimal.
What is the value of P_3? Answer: 87.2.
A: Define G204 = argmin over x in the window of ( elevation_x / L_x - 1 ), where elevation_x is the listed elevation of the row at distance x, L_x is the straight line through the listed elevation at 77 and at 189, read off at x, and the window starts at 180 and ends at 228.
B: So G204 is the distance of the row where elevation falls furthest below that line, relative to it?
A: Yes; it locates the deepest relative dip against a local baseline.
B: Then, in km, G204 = 187 km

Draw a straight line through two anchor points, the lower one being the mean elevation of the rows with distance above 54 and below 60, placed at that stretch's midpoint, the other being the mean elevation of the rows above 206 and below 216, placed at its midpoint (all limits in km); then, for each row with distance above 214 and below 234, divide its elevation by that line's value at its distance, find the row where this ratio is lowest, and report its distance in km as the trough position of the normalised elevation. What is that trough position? 223 km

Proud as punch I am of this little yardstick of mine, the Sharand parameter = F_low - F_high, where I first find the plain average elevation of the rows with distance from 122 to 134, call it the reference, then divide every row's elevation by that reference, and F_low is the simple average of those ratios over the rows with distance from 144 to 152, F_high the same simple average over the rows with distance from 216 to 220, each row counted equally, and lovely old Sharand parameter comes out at 0.04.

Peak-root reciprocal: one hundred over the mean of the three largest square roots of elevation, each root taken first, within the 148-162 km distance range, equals 14.5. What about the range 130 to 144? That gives 14.6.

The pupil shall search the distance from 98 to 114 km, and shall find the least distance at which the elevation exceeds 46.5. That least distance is 101 km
